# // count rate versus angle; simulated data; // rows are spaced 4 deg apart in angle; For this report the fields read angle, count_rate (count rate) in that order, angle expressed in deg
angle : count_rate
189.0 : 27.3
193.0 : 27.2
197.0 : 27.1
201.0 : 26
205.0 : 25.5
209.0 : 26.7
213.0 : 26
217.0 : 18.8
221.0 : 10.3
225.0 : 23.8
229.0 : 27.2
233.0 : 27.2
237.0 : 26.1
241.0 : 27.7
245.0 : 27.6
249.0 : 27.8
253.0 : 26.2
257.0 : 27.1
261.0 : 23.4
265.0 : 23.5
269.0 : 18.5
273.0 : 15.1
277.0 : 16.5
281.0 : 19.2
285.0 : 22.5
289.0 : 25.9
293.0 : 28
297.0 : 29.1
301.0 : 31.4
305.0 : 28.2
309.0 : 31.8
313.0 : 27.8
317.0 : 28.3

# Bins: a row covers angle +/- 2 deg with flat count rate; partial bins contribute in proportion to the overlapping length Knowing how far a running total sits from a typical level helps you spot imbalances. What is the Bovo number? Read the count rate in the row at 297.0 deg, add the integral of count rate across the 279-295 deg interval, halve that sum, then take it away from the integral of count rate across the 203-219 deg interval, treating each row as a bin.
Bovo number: 182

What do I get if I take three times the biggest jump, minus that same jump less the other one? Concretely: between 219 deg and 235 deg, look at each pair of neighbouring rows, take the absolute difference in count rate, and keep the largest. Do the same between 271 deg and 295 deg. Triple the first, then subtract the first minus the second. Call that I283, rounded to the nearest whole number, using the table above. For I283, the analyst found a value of 30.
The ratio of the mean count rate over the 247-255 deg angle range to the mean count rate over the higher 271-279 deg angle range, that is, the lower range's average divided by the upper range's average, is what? 1.71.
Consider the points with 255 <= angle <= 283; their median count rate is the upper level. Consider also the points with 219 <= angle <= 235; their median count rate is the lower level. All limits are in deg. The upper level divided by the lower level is 0.8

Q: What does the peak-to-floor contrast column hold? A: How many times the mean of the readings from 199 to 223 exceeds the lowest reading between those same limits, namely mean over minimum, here 2.2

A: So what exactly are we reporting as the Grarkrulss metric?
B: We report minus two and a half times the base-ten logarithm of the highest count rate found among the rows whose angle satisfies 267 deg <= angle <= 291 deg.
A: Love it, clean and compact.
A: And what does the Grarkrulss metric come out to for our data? -3.53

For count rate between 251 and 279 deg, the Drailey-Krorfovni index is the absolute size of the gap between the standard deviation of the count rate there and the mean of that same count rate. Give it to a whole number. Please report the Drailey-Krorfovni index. 17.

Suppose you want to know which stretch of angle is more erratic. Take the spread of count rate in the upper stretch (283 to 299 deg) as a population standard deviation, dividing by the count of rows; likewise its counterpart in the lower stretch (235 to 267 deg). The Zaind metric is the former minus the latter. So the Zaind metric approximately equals 1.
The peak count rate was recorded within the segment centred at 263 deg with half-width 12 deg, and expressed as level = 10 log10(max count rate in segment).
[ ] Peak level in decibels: 14.3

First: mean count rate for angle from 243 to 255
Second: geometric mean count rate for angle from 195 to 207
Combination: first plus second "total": 53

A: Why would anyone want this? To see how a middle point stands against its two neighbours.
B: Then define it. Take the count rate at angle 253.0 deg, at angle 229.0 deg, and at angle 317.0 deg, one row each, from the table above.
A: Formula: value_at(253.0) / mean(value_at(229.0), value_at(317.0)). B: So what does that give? 0.94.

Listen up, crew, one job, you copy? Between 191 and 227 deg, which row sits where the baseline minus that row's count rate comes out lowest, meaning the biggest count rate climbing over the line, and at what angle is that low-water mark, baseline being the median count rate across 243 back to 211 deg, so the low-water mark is 193.0 deg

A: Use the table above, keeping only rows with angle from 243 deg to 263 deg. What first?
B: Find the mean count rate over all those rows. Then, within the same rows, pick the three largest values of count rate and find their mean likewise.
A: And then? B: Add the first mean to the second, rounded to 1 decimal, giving 53.9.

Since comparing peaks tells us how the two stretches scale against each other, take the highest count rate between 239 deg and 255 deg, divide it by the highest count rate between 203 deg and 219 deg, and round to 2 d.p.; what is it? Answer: 1.04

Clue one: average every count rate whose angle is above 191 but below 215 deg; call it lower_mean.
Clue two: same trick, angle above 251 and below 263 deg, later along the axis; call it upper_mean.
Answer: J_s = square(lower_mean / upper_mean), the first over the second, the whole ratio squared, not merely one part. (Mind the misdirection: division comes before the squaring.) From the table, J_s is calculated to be 1.1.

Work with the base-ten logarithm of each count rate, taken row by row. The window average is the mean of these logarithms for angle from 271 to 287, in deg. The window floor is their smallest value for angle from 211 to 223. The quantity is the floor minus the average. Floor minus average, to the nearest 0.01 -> -0.25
